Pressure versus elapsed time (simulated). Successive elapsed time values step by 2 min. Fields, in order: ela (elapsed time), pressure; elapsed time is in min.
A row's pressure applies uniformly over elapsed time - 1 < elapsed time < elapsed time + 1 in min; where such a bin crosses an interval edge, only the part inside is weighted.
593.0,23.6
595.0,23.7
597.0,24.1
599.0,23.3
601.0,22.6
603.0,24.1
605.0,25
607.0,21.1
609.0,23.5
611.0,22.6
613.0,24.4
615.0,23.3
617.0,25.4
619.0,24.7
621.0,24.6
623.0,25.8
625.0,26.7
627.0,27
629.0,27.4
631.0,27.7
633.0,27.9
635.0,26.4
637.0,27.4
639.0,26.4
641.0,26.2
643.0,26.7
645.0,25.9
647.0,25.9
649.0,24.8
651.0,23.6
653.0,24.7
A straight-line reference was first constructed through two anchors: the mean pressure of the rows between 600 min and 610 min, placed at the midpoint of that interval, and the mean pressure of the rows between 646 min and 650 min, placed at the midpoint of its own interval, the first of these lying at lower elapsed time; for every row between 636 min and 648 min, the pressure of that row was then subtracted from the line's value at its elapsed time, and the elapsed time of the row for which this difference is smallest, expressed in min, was 637.0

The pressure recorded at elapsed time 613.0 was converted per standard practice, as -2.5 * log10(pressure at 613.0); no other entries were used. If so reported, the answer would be -3.47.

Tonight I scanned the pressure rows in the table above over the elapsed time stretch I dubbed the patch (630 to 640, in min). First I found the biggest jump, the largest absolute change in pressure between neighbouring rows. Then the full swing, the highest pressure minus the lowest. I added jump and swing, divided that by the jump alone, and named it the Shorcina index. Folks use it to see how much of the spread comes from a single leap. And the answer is 2.0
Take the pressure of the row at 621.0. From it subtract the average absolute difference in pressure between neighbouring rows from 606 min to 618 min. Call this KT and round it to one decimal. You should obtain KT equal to 22.9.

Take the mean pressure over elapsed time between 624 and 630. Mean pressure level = 27.0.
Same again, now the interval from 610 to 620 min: 24.1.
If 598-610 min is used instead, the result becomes 23.3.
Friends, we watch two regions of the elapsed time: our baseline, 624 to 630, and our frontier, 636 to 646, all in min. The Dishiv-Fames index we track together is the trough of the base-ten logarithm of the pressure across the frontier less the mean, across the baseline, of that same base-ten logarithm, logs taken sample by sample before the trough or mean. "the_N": -0.019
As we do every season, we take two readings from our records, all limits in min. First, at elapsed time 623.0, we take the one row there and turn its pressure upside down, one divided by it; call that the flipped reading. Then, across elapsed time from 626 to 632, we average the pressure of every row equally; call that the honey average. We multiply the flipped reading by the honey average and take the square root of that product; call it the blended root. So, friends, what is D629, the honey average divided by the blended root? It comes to 26.6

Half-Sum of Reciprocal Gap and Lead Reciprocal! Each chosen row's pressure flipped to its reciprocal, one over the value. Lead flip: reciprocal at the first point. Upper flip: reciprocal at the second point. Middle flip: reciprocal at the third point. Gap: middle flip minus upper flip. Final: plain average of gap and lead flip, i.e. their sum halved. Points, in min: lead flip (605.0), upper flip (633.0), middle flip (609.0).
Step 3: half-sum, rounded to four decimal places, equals 0.0234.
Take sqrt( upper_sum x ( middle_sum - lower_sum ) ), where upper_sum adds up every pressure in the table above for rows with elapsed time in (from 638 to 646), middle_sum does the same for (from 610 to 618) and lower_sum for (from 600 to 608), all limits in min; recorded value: 17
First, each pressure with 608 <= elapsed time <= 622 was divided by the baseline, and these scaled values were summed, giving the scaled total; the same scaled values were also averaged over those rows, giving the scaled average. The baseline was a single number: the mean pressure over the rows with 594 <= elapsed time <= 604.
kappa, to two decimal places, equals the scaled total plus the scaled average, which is 8.17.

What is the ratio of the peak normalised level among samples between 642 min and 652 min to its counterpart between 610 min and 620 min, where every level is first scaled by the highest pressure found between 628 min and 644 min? 1.05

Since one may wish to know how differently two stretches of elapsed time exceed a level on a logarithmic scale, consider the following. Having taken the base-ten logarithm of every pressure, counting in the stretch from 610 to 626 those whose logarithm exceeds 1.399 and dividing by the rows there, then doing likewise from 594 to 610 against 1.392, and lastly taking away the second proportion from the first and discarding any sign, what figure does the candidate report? 0.25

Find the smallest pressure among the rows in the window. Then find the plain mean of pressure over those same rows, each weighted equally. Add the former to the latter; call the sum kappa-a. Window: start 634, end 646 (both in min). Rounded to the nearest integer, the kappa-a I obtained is 52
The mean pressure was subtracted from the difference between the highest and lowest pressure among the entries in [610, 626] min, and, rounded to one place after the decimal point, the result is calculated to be -20.6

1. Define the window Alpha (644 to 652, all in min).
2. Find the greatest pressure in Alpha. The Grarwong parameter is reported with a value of 25.9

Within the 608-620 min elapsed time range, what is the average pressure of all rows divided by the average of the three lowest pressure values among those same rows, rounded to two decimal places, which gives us 1.04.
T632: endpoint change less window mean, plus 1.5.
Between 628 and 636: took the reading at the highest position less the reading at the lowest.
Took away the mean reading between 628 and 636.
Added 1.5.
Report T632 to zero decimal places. -27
